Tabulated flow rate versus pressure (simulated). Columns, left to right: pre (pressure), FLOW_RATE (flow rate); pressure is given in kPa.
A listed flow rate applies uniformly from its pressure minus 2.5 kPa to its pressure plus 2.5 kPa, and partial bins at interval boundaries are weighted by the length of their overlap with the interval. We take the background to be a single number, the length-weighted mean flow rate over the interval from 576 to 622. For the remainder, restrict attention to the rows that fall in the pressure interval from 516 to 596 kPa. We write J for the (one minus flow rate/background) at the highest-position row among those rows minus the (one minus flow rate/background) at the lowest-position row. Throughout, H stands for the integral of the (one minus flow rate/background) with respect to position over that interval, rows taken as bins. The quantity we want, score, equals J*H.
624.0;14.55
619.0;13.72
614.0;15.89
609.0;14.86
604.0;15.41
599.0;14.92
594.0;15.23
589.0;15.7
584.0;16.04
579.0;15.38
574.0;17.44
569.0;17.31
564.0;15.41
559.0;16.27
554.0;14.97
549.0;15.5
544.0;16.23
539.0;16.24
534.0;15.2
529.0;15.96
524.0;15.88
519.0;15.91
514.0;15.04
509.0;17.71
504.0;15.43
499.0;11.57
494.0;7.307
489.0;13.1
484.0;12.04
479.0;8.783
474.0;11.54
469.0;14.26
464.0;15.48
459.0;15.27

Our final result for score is -0.2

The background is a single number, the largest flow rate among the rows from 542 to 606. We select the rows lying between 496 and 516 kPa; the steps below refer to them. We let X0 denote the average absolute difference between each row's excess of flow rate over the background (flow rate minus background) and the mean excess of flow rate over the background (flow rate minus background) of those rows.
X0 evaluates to 1.7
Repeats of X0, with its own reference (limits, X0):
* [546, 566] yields 0.4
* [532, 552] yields 0.4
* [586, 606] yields 0.2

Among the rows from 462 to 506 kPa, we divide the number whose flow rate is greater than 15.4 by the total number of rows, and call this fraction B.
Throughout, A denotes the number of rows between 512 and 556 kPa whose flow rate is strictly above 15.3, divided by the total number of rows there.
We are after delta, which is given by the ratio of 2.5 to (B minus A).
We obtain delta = -6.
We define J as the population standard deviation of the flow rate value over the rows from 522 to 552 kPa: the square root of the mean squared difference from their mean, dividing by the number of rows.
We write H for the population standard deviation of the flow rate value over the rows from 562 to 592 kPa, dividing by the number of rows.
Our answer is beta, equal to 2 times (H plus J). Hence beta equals 2.5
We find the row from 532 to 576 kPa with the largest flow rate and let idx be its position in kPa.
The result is 574.0 kPa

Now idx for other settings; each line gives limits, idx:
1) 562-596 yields 574.0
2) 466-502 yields 469.0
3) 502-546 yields 509.0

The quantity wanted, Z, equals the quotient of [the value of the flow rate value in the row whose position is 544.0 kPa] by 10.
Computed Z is 1.62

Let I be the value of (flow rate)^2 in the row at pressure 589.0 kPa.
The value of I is 246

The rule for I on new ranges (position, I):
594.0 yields 232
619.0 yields 188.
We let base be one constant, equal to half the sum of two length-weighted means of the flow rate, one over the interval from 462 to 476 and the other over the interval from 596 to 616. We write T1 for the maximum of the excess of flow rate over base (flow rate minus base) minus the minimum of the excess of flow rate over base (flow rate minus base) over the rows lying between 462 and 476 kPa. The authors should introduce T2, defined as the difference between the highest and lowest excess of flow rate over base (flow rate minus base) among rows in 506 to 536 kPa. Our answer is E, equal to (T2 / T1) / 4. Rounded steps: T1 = 3.9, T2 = 3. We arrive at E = 0.2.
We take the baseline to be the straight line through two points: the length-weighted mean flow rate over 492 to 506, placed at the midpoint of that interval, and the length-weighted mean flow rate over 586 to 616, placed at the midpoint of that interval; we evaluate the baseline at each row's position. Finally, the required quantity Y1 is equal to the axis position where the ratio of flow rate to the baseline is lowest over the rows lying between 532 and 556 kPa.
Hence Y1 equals 554.0 kPa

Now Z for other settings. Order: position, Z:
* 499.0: 1.16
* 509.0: 1.77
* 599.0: 1.49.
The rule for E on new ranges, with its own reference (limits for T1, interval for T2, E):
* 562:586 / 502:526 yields 0.3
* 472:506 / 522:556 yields 0.0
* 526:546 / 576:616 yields 0.3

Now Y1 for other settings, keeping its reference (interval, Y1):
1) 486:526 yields 494.0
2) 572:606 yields 599.0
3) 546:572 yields 554.0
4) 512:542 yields 534.0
